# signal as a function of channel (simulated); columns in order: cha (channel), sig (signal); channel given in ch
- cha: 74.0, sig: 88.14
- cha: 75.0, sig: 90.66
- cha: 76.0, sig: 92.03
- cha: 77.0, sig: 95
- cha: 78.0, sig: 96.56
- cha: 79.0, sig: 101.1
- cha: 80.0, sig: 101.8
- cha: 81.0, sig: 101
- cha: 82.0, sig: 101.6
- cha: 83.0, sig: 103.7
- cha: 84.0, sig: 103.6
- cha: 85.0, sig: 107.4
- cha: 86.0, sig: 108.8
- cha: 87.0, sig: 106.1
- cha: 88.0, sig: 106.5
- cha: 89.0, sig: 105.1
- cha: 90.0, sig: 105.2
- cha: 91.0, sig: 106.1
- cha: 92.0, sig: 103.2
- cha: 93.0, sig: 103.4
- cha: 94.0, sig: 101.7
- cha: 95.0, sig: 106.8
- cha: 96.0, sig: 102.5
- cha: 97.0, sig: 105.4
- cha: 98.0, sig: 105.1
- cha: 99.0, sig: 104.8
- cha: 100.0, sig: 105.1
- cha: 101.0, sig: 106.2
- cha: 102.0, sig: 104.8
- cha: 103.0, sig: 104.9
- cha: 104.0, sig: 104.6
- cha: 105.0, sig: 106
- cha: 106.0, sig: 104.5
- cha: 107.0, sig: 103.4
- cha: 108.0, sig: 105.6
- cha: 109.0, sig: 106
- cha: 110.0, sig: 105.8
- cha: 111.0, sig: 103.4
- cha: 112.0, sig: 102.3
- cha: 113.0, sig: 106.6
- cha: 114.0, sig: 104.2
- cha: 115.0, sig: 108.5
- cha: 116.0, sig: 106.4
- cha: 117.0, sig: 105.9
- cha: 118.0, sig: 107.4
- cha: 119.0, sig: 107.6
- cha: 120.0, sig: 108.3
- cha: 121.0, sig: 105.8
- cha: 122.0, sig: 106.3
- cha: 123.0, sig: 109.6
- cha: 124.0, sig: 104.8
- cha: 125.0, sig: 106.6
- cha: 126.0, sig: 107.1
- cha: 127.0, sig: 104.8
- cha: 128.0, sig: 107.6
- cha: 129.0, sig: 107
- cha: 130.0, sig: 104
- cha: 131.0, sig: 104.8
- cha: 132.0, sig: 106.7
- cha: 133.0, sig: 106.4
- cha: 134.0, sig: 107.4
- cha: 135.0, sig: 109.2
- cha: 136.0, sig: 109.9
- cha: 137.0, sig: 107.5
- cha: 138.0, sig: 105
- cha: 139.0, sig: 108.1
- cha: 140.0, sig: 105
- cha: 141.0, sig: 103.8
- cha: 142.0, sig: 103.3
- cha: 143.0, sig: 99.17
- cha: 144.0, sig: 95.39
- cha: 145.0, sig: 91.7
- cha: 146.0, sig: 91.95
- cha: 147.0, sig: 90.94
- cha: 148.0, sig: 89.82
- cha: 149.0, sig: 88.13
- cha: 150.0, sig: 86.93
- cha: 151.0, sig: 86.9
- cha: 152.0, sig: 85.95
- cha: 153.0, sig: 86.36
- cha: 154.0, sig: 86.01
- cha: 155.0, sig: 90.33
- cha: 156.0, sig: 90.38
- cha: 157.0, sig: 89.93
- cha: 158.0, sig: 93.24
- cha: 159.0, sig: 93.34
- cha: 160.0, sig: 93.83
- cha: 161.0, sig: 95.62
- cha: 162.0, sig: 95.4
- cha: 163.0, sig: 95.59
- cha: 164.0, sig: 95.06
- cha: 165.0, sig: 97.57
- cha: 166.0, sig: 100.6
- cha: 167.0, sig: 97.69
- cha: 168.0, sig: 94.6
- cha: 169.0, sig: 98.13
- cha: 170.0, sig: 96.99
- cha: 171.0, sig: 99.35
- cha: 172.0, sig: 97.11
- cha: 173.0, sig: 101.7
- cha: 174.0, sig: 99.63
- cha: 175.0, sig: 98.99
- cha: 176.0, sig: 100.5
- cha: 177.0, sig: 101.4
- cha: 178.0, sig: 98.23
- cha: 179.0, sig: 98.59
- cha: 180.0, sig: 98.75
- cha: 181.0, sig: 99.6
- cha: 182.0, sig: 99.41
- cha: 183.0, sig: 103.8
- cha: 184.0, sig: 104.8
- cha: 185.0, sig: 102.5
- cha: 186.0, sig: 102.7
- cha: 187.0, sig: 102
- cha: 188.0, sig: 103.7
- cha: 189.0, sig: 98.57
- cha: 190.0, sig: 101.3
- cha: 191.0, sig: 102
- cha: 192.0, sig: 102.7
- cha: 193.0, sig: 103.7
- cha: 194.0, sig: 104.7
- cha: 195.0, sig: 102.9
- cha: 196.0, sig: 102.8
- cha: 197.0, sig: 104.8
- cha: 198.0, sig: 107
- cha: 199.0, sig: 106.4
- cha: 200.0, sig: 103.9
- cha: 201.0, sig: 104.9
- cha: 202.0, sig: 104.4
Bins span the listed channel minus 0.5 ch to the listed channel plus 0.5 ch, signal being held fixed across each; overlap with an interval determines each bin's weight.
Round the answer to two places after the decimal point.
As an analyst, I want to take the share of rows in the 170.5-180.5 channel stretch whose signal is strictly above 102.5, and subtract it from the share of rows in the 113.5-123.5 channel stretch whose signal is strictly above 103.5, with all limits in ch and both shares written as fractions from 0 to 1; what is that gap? 1.00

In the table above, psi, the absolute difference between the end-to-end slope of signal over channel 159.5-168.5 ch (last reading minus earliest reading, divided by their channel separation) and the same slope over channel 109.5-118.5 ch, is 0.1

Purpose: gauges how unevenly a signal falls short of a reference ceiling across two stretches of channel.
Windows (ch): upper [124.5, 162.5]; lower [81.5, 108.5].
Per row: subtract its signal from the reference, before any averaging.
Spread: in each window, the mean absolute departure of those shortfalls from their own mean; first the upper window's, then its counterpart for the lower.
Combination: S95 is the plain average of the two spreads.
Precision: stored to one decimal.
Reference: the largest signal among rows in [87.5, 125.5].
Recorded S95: 4.5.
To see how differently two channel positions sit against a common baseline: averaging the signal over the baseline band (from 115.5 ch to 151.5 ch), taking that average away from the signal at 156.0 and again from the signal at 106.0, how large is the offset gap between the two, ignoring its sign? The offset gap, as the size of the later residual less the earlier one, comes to 14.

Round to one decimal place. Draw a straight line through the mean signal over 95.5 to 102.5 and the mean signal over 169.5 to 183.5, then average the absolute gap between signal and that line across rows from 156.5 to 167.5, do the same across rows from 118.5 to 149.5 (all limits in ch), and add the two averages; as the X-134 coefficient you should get 10.4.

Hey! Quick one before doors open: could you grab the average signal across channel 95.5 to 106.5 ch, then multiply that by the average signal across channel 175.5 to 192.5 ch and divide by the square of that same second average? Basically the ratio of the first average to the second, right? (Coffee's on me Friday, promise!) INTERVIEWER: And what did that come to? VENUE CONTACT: 1.04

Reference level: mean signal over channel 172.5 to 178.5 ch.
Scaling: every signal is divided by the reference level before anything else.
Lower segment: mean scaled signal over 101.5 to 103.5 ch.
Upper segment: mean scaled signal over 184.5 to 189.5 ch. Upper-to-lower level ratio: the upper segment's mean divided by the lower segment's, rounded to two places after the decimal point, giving 0.97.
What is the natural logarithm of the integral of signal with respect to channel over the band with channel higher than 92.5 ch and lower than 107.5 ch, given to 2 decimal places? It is 7.36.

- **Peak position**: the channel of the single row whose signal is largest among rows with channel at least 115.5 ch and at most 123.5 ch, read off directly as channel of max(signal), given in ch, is 123.0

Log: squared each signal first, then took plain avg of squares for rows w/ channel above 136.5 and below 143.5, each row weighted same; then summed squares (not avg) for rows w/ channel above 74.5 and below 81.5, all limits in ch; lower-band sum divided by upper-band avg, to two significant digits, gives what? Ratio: 6.0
